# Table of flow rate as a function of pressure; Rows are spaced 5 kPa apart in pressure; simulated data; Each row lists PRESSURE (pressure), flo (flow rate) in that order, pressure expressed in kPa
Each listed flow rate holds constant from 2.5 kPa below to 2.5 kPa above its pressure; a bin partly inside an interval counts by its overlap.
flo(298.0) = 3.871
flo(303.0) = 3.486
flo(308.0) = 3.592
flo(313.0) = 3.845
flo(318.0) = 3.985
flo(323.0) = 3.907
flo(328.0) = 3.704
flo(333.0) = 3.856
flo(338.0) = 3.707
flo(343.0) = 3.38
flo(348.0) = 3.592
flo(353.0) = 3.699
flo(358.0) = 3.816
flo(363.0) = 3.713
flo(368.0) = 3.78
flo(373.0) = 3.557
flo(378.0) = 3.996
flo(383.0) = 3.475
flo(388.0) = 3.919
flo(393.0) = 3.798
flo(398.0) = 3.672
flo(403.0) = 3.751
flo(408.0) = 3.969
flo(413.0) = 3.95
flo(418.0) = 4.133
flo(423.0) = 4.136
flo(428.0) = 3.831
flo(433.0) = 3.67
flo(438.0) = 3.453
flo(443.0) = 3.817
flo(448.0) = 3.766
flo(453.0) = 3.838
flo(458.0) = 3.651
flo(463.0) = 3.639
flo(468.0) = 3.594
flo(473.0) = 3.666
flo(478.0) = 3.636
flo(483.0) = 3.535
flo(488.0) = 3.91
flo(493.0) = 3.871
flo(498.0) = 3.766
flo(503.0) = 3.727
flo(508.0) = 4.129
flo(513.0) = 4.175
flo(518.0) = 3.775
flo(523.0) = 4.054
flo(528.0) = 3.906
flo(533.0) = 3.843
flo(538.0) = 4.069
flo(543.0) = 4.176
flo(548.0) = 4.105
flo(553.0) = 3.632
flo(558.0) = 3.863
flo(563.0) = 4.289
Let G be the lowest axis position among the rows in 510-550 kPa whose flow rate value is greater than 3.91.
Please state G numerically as 513.0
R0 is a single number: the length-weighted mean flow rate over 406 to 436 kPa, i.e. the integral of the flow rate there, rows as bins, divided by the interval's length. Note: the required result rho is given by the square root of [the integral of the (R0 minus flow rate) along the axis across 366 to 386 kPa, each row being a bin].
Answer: 2.2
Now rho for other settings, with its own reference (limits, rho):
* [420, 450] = 2.2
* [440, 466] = 2.3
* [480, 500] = 1.9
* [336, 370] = 3.0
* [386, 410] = 1.7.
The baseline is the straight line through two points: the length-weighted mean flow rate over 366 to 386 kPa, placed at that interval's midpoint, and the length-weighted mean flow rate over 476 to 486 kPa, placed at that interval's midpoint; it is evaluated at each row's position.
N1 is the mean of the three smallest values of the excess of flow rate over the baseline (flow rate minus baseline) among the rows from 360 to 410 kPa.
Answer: -0.13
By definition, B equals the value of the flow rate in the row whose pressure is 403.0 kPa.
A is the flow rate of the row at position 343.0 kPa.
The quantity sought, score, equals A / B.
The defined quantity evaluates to 0.90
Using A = 3.38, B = 3.751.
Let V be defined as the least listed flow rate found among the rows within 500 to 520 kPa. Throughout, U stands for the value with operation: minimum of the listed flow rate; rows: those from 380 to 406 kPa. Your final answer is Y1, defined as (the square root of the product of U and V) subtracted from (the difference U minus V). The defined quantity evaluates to -3.85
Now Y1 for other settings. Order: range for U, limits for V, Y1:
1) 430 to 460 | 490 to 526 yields -3.86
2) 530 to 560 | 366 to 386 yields -3.40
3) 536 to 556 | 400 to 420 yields -3.81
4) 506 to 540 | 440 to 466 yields -3.57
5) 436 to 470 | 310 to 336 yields -3.83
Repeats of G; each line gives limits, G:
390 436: 408.0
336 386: 378.0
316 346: 318.0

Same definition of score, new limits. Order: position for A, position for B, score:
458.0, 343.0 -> 1.08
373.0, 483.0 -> 1.01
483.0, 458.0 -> 0.97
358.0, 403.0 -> 1.02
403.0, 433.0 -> 1.02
